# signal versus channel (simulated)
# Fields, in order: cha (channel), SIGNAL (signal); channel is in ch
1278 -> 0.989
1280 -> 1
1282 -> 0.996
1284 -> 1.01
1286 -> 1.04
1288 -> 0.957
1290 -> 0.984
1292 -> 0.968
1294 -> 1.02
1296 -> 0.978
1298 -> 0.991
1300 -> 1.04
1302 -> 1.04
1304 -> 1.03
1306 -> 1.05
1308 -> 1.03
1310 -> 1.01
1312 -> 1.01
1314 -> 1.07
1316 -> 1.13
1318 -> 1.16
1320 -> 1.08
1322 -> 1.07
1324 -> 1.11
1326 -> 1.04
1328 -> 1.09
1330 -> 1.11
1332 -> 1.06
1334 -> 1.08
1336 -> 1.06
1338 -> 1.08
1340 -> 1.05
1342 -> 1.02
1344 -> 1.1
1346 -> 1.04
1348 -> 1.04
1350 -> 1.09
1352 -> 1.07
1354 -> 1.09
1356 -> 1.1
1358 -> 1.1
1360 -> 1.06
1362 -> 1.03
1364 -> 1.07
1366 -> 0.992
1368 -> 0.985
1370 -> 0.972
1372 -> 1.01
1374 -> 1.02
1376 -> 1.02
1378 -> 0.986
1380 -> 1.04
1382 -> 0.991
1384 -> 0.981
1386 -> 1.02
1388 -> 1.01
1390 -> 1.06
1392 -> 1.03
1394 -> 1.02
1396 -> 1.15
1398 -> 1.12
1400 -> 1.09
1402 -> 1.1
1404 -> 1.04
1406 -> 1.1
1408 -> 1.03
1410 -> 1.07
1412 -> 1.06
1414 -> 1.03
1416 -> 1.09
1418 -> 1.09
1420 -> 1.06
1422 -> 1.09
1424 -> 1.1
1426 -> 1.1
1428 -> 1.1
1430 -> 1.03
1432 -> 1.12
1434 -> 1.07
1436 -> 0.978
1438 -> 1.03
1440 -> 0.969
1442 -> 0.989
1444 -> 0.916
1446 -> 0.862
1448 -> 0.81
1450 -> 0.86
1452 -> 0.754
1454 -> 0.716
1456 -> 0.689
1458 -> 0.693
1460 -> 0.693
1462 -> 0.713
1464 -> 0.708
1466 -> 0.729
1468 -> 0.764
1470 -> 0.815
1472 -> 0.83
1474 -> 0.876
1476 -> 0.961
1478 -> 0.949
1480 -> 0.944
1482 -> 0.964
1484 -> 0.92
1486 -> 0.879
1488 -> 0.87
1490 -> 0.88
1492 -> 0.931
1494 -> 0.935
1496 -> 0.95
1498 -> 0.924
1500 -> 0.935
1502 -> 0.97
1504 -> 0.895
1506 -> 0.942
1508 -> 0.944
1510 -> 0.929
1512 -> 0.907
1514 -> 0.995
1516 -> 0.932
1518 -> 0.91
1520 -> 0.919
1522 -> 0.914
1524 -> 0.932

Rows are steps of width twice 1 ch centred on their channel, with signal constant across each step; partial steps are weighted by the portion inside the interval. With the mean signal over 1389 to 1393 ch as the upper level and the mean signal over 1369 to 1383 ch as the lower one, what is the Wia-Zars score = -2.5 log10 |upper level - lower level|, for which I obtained 3.5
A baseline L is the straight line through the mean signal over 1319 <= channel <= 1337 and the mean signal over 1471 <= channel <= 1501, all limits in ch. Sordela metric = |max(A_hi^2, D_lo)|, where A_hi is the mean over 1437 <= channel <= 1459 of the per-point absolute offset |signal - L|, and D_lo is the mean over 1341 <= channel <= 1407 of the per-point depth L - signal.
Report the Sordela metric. 0.017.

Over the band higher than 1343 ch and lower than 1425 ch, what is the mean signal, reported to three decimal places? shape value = 1.052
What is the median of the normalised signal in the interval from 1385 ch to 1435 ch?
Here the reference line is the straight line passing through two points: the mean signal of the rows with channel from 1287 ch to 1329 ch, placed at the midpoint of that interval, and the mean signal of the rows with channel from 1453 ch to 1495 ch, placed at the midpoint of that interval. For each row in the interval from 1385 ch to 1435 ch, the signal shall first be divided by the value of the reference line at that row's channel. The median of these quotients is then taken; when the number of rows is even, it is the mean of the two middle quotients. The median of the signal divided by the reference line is 1.18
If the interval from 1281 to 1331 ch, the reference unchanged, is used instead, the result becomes 0.99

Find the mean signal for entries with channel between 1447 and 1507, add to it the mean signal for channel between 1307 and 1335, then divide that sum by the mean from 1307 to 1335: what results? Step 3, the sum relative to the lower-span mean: 1.79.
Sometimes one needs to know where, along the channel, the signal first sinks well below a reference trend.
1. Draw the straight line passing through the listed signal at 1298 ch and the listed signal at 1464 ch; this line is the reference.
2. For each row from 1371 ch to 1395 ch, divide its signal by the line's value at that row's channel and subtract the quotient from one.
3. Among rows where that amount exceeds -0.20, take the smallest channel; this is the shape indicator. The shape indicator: 1372 ch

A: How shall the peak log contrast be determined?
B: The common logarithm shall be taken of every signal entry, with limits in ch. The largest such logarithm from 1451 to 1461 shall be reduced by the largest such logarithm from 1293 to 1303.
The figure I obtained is -0.14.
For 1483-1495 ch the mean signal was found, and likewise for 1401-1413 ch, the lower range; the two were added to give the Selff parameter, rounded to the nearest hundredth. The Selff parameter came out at 1.97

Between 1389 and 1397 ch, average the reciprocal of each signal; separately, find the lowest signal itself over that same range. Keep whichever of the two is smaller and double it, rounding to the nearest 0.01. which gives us 1.88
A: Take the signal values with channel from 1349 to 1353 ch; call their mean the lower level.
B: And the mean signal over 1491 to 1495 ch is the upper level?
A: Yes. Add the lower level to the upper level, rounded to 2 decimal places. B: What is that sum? 2.01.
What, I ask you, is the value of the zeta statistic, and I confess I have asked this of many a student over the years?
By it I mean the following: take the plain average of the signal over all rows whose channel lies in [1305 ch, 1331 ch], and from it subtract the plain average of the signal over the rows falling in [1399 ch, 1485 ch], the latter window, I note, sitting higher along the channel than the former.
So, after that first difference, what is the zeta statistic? 0.13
